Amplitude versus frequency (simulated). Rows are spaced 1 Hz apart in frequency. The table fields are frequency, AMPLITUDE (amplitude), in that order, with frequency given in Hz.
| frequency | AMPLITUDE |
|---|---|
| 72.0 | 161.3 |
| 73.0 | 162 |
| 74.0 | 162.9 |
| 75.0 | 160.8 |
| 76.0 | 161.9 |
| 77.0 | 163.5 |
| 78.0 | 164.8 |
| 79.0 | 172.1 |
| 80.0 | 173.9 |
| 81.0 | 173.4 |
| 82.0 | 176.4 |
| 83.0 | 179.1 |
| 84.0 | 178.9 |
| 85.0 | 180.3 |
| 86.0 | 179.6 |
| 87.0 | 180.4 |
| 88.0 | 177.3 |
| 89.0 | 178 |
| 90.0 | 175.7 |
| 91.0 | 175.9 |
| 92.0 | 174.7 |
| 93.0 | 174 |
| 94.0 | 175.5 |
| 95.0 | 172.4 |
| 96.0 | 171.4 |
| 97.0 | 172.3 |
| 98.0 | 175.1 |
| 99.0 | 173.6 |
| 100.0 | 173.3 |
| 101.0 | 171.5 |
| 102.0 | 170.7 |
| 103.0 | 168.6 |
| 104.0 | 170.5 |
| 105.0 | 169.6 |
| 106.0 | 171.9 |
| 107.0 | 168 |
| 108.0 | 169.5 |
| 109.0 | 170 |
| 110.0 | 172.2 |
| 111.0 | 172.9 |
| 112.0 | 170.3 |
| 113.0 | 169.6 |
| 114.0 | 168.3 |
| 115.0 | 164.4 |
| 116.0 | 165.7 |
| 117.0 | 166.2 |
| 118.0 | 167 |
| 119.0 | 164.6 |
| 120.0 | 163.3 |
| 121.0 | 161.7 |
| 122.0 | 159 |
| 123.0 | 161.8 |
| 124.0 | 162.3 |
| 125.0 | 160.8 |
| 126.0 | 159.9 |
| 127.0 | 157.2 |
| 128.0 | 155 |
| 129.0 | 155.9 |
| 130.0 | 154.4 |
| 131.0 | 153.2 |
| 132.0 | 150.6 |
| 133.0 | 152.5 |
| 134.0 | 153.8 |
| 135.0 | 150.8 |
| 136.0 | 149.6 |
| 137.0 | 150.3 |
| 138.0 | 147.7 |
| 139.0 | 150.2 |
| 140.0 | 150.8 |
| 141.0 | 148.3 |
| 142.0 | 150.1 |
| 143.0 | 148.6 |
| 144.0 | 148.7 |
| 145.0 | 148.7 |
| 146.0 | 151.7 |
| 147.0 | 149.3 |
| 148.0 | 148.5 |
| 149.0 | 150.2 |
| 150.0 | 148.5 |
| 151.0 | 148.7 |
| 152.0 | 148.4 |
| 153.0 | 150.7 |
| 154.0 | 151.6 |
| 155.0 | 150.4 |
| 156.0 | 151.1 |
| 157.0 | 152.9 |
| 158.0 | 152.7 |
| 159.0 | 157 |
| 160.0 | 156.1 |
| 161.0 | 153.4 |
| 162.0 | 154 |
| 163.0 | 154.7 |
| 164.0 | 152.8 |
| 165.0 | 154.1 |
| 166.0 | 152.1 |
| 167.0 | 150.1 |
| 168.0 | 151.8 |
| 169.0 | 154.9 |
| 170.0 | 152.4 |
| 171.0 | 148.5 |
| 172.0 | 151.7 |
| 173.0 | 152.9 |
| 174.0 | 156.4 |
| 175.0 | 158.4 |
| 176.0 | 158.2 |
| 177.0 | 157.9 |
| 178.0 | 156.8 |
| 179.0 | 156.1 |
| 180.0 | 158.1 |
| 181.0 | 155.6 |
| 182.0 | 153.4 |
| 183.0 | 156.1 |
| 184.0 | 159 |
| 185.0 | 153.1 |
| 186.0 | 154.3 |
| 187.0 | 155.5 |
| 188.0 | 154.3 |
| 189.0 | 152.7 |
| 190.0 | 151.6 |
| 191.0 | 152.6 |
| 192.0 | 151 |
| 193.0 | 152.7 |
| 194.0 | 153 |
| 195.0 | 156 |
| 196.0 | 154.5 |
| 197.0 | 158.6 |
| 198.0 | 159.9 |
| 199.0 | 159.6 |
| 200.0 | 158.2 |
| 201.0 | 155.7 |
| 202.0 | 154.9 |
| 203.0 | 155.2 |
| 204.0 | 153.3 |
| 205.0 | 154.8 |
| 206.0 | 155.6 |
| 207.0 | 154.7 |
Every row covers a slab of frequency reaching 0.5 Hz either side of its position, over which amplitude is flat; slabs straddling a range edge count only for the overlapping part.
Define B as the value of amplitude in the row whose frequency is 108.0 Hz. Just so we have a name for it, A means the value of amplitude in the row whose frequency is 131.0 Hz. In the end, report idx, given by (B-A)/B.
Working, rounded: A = 153.2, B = 169.5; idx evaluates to 0.10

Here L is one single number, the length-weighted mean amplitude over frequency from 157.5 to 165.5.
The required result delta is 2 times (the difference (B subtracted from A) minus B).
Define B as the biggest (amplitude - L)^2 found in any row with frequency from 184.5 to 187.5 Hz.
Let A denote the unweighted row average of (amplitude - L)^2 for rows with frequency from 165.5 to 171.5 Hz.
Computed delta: 16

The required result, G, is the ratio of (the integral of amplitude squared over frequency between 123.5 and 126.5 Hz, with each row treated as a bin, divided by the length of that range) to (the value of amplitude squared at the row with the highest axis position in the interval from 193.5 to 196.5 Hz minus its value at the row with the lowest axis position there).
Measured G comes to 56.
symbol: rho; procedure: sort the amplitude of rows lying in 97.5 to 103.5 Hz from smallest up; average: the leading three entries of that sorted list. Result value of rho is 170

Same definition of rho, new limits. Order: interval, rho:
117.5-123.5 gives 161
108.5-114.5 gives 169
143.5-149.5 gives 149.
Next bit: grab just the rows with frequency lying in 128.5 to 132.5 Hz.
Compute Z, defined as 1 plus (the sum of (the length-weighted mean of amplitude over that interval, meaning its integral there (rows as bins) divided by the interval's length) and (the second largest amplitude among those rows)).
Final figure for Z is 309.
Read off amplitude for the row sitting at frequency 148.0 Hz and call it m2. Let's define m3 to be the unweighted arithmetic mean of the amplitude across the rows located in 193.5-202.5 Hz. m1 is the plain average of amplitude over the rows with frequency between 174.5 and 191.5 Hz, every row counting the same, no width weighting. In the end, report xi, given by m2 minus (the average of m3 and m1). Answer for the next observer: -8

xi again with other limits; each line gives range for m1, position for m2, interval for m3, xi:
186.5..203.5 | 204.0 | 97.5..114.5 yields -10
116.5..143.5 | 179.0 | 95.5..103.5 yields -8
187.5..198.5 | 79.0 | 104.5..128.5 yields 12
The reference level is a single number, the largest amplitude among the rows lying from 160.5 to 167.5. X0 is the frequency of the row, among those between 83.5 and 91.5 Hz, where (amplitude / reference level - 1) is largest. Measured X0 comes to 87.0 Hz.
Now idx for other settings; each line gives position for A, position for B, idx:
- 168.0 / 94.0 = 0.14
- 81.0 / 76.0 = -0.07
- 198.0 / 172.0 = -0.05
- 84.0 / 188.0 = -0.16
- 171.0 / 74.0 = 0.09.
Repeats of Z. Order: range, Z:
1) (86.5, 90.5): 357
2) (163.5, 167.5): 306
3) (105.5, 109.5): 341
